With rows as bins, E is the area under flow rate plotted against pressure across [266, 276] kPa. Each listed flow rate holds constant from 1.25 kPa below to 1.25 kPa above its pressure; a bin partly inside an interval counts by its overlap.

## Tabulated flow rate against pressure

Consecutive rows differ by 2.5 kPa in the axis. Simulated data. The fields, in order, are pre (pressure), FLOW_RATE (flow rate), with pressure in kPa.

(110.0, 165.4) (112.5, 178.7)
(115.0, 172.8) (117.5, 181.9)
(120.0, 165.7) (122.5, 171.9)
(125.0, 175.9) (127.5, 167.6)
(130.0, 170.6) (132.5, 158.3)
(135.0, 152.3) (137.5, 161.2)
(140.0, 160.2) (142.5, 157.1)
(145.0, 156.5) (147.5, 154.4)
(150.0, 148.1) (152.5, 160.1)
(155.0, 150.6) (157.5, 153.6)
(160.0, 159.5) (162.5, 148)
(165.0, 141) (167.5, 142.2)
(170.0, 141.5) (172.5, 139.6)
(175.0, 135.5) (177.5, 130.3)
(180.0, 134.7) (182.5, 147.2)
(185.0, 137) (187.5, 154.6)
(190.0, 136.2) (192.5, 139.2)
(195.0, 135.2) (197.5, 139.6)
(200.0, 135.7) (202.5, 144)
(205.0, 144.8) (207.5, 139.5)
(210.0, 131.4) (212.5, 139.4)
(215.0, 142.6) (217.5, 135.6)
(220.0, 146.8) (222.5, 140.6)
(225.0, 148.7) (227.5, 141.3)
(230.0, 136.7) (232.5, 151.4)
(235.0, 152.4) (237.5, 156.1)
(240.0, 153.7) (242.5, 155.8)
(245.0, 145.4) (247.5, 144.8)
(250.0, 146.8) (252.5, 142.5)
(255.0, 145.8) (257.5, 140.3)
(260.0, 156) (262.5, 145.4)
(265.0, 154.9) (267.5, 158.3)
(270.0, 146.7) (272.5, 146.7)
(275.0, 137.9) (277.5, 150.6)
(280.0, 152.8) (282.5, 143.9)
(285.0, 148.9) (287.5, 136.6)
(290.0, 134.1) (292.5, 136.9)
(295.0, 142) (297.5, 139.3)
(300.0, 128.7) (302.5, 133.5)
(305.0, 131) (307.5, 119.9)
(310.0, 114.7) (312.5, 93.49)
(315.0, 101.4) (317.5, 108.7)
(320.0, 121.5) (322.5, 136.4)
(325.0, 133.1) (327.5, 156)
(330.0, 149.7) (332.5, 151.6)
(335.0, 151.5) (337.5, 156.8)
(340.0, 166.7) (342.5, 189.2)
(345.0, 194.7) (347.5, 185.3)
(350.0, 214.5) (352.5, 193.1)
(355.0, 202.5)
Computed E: 1478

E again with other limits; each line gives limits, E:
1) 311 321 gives 1061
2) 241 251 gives 1484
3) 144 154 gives 1546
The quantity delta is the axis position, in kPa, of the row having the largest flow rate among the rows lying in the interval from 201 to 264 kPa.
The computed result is 237.5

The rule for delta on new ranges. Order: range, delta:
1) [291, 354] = 350.0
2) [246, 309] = 267.5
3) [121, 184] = 125.0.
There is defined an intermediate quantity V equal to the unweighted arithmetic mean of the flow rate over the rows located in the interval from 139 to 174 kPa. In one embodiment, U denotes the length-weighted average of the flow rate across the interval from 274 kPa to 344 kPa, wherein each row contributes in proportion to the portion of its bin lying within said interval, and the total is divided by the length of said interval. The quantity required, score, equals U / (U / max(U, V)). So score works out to 151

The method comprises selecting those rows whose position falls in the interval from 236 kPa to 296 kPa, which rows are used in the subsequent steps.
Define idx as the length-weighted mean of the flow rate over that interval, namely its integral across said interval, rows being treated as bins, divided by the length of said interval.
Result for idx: 147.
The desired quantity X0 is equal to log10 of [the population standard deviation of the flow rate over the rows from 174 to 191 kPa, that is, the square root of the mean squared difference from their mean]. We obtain 0.89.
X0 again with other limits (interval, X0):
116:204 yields 1.12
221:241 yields 0.82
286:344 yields 1.32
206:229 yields 0.69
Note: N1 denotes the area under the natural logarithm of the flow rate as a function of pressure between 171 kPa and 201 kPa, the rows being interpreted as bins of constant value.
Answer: 148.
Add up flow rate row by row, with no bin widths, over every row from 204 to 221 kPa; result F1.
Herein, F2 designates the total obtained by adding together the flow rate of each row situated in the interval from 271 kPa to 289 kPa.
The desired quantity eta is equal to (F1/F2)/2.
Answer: 0.48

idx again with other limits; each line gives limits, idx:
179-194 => 141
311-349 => 147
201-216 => 140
